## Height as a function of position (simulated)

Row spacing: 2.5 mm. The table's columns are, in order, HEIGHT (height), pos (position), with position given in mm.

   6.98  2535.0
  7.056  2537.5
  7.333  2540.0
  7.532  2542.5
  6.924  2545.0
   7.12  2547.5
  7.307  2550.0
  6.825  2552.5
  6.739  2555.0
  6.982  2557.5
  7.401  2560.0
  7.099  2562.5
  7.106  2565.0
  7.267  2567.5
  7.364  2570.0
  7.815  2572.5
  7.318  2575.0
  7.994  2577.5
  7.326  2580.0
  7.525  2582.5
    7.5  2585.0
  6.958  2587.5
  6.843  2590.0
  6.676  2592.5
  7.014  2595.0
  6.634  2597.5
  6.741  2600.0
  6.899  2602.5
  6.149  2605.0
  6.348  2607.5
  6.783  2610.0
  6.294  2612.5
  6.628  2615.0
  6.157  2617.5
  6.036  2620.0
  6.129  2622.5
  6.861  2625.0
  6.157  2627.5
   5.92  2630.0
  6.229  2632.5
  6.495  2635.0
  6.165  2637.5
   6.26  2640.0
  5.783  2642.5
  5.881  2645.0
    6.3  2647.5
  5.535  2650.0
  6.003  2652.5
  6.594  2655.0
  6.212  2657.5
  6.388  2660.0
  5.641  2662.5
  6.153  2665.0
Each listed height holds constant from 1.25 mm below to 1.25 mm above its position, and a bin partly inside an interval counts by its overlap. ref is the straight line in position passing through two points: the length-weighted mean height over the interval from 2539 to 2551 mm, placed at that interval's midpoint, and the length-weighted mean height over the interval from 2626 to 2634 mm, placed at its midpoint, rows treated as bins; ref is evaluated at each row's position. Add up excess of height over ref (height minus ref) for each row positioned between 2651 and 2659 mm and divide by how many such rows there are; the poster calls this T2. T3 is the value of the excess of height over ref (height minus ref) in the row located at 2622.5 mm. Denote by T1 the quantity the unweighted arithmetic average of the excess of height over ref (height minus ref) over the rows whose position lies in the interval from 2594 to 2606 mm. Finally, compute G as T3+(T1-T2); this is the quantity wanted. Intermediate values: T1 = 0.16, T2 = 0.46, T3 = -0.11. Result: -0.4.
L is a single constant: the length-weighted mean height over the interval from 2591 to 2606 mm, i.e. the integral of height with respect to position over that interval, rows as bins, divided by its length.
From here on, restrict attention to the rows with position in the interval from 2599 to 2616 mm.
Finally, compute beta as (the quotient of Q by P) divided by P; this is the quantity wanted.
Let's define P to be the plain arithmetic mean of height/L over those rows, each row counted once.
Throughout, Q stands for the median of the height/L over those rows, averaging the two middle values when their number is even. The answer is 1.03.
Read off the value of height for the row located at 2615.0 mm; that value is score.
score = 6.628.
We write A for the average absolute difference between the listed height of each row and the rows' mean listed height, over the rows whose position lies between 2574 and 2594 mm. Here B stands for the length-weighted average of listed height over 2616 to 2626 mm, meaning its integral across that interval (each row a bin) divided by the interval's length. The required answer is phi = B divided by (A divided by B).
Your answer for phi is 119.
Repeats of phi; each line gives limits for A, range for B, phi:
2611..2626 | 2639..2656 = 139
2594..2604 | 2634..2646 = 278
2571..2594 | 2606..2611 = 126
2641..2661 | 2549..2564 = 174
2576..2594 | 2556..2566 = 137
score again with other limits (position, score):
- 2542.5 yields 7.532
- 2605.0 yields 6.149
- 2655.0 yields 6.594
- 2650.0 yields 5.535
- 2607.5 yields 6.348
